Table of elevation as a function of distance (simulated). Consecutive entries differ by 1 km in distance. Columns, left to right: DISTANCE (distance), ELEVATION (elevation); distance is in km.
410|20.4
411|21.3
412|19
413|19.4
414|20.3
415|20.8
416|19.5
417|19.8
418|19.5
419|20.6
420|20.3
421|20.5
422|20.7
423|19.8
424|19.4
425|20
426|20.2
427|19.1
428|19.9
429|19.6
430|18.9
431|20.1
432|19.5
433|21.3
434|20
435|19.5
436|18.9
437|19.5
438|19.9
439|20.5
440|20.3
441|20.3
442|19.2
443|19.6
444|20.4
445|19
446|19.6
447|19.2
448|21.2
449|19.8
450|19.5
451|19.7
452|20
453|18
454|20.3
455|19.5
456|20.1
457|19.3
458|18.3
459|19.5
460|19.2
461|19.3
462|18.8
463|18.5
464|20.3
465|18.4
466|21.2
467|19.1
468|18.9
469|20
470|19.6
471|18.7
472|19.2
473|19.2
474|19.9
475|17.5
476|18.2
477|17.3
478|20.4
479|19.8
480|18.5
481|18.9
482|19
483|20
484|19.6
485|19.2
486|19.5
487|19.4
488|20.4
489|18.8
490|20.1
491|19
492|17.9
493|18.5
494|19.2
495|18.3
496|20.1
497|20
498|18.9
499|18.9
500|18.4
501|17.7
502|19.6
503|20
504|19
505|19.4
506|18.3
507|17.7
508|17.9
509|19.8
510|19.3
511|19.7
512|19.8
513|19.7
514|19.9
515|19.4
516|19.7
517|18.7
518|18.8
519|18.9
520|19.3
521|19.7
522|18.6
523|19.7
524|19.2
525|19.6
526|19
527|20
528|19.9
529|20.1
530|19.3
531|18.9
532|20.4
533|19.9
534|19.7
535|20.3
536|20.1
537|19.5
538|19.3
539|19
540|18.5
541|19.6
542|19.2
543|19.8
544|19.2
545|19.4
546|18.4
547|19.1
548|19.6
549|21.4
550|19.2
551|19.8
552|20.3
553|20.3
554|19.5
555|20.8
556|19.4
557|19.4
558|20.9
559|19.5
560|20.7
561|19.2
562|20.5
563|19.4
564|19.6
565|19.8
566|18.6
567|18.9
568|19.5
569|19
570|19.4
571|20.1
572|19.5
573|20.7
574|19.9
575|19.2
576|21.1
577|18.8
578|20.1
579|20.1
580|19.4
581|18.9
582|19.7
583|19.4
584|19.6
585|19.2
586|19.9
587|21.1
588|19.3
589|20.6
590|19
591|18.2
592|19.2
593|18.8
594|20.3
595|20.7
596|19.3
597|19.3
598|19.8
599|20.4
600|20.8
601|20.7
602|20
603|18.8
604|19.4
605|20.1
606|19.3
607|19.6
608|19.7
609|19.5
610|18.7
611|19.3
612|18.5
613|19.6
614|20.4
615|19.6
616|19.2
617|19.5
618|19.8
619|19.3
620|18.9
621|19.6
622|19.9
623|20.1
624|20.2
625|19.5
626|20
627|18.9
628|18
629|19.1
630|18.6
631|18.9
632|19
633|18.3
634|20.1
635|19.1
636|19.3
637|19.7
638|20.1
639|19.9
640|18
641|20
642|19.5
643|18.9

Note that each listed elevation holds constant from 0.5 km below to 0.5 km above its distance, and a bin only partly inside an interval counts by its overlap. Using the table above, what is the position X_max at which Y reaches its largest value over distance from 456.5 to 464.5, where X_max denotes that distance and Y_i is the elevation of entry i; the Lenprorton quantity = 464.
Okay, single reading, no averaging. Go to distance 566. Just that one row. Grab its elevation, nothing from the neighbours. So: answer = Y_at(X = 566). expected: 18.6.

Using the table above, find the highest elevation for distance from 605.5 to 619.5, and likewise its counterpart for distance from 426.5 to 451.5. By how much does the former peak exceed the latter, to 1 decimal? -0.9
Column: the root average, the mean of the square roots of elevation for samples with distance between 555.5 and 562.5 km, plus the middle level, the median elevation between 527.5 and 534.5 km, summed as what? 24.4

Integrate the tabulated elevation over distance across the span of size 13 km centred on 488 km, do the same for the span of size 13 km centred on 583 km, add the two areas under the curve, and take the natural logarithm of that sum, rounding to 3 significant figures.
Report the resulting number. 6.23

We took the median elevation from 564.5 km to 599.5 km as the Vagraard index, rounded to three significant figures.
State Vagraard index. 19.5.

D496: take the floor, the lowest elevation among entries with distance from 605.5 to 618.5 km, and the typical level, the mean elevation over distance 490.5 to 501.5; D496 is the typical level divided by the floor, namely 1.02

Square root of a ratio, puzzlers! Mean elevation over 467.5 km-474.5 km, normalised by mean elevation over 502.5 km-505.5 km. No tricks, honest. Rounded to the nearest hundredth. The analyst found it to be 1.00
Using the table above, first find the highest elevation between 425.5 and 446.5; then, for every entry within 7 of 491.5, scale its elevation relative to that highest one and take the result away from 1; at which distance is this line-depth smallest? 488 km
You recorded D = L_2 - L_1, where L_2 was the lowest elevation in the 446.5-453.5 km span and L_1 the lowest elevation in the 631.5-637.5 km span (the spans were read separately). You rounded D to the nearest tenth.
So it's -0.3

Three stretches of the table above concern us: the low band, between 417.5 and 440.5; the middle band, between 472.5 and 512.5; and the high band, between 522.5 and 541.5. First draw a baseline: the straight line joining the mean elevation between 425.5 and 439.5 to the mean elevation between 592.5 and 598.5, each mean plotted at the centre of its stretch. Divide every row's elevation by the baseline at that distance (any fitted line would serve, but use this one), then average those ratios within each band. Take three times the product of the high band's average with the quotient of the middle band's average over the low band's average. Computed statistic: 2.86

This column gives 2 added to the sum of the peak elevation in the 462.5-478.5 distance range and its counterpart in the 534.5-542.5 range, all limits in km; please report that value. 43.5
